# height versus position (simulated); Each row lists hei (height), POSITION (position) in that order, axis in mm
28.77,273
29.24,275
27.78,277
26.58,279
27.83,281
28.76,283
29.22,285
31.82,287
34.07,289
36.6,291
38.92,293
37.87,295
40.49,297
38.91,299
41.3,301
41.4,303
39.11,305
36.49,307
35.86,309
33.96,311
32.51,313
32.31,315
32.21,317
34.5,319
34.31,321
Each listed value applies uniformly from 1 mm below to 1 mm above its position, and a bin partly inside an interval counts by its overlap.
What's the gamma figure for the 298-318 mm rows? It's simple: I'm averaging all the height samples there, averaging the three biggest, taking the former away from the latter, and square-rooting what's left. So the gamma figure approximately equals 2.0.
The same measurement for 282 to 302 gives 2.1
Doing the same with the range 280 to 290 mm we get 1.2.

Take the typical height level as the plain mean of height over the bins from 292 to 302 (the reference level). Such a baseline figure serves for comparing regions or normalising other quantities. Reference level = 39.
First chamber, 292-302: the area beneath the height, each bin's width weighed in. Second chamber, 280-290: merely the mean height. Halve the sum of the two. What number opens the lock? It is 213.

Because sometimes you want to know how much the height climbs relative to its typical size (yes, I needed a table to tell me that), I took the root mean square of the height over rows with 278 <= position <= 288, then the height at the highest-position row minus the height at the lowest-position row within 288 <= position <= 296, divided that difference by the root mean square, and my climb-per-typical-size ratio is 0.13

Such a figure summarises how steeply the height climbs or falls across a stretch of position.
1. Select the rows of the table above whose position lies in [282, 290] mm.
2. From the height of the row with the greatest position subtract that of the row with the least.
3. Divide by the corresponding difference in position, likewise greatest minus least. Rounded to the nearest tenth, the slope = 0.9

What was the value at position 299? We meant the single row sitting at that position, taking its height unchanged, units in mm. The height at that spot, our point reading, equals 38.91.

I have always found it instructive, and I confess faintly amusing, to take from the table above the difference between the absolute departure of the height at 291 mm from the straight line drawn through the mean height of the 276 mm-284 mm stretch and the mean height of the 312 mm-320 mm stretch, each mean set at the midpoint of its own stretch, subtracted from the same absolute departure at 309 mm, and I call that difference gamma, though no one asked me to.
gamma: -3.3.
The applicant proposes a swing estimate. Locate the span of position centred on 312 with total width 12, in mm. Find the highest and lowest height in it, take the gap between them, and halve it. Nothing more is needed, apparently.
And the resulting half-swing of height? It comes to 2.14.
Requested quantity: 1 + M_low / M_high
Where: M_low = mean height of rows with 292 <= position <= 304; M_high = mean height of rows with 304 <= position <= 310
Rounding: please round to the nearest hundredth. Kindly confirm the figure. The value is 2.07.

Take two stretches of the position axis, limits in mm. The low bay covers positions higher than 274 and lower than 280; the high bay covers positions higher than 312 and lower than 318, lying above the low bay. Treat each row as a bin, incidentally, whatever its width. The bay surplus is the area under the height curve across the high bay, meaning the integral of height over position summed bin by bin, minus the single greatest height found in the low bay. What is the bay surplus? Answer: 165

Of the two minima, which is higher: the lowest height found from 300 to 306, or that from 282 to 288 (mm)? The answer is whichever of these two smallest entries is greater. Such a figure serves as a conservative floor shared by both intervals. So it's 39.1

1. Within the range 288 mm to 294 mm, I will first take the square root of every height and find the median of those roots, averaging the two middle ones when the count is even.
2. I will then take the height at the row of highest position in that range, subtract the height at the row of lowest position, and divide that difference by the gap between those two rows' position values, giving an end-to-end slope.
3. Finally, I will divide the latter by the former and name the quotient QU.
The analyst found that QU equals 0.20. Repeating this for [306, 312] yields -0.11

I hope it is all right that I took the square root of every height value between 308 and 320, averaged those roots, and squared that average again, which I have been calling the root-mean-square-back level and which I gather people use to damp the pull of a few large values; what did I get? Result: 33.5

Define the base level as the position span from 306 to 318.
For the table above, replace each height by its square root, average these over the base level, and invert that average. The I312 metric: 0.172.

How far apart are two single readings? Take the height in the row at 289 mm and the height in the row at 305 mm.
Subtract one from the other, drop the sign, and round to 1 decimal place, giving 5.0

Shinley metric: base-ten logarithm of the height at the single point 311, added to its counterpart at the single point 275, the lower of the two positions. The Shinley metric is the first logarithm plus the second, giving 3.00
